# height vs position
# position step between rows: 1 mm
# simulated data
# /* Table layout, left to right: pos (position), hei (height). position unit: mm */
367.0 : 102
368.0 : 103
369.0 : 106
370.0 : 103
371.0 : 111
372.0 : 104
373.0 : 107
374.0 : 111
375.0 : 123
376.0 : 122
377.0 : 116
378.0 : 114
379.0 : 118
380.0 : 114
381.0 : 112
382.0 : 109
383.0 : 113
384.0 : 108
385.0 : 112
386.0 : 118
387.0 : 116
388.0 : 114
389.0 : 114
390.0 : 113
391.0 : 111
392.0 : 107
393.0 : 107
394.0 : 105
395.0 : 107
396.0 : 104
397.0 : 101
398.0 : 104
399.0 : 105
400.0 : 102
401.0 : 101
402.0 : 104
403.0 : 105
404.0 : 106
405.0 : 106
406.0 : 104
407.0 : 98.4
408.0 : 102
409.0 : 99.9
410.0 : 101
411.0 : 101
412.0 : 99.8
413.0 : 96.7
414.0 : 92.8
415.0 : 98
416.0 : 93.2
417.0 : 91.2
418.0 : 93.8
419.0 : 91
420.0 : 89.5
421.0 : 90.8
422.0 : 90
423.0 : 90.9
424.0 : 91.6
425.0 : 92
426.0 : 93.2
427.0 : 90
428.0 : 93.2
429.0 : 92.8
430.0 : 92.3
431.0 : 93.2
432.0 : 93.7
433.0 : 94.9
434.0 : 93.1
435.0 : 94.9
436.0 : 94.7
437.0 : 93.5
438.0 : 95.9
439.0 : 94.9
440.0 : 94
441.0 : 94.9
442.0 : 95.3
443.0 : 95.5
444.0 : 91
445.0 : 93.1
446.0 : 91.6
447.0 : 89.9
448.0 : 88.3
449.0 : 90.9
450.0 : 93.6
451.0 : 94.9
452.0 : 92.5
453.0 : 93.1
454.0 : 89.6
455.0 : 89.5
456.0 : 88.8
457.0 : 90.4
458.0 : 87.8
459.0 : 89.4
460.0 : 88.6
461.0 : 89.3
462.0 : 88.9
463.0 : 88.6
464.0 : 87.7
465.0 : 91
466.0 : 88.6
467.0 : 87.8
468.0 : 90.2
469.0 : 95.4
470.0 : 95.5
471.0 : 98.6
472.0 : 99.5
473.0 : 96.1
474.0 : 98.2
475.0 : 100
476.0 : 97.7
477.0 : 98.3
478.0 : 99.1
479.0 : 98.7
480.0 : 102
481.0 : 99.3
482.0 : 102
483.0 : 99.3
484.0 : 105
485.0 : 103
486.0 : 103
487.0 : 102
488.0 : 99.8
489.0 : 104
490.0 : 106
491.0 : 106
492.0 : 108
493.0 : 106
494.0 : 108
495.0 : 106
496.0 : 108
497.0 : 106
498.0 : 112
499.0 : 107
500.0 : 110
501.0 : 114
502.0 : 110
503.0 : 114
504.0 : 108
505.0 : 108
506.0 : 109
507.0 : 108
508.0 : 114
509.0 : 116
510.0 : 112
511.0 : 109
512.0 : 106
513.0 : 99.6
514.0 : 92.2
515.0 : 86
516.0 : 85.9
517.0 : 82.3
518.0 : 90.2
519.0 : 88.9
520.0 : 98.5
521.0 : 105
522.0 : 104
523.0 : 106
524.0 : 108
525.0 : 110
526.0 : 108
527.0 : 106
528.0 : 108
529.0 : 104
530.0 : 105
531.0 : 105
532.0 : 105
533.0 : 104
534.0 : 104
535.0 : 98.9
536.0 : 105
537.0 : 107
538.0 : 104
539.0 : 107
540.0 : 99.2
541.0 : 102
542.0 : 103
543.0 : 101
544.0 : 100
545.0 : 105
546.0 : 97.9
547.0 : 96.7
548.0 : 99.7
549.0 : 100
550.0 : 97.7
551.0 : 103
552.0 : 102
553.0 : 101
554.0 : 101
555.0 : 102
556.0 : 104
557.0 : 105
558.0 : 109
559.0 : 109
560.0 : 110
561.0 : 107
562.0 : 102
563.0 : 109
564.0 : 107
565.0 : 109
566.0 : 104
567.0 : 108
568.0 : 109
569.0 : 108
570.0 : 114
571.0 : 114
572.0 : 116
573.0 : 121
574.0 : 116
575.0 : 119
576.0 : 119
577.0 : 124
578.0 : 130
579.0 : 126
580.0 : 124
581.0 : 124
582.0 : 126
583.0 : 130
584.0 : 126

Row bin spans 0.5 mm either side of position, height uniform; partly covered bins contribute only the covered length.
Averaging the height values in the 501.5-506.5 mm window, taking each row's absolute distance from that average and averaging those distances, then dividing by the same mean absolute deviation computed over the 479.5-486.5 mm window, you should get 1.2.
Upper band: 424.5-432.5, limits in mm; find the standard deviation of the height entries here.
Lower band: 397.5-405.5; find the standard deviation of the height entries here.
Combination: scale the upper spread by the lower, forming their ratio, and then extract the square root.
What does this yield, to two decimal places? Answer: 0.80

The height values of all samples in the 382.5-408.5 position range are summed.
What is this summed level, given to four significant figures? 2787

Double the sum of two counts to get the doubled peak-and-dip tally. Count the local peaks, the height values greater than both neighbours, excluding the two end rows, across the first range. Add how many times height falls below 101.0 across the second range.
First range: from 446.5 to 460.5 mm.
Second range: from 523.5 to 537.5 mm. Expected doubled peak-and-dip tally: 10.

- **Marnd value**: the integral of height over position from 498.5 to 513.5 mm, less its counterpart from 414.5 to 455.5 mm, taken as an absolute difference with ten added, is 2165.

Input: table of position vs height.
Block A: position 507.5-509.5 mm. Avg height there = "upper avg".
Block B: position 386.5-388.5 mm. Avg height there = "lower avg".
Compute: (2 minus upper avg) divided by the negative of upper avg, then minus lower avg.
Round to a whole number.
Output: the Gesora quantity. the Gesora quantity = -114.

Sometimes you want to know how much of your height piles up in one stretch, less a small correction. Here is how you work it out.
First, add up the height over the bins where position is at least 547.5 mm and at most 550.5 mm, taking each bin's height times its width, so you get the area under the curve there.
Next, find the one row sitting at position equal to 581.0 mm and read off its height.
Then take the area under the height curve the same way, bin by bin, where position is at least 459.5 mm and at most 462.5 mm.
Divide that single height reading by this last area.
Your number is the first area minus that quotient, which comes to 297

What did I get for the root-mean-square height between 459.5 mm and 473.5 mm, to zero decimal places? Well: 92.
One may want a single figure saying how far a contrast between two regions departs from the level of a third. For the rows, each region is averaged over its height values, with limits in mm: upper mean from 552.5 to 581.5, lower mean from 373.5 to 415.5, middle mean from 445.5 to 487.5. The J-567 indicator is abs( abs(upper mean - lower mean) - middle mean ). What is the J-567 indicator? 90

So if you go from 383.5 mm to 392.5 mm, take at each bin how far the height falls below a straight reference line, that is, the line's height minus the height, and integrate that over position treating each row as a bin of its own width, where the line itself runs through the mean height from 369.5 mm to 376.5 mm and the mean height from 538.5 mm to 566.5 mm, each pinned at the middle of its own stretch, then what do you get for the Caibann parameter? -15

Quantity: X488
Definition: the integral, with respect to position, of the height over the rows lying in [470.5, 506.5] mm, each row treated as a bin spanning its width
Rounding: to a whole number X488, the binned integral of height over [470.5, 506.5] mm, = 3752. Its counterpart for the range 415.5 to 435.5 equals 1845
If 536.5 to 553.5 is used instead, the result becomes 1726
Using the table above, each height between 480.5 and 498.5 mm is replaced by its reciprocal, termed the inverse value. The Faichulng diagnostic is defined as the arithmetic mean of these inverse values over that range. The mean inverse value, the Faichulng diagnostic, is 0.0096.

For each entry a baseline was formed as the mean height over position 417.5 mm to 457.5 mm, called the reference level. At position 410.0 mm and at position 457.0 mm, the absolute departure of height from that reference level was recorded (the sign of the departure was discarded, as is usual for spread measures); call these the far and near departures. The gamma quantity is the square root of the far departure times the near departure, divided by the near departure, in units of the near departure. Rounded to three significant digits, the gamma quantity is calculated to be 2.06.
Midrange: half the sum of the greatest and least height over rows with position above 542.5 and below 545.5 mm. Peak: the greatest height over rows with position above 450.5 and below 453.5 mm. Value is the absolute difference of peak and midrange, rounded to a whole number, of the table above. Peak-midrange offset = 8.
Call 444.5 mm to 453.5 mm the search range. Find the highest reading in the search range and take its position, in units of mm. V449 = 451.0 mm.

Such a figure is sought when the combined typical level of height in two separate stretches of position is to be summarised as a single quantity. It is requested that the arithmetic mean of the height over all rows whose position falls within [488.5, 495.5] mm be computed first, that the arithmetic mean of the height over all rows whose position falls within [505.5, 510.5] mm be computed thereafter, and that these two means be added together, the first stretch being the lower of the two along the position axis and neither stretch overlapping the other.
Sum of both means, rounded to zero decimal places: 218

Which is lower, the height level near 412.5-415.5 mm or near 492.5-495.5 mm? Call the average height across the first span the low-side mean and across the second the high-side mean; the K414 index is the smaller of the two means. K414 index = 95.8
